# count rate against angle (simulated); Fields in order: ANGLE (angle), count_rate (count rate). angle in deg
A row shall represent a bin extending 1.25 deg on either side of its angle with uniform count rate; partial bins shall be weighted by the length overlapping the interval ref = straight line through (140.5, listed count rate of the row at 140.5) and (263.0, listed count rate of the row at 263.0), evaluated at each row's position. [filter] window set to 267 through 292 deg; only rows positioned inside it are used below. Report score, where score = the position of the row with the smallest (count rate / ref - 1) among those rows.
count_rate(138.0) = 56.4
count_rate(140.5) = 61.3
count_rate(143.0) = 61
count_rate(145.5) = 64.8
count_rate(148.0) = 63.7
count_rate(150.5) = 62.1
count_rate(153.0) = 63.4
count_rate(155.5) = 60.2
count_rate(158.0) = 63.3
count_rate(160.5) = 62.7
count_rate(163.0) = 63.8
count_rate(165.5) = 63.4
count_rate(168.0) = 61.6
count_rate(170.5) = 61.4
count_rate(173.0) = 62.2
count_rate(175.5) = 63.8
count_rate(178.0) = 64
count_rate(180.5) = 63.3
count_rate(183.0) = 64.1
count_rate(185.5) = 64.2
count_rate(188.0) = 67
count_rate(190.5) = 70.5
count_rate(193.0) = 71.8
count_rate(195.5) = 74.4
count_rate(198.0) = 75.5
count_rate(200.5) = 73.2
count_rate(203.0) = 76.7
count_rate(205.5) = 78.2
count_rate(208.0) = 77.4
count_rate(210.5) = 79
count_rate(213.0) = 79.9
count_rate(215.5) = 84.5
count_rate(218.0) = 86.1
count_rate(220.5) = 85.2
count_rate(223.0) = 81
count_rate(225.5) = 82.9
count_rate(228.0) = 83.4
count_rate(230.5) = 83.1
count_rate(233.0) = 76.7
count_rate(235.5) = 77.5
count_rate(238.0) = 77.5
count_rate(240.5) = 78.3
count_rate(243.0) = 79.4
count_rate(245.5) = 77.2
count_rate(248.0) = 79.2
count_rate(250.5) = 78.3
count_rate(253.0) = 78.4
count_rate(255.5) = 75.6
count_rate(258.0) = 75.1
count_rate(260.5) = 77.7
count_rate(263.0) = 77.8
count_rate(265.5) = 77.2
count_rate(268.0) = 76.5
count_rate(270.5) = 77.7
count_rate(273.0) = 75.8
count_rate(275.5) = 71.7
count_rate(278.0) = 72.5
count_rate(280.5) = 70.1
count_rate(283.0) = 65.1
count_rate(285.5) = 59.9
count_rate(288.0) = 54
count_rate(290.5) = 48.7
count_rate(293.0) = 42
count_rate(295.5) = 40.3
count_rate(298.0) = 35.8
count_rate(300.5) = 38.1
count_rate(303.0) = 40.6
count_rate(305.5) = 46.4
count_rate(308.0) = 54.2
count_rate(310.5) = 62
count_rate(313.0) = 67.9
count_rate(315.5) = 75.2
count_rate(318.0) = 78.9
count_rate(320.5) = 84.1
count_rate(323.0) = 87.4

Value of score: 290.5 deg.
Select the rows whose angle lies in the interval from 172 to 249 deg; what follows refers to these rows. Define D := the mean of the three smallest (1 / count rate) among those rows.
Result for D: 0.0117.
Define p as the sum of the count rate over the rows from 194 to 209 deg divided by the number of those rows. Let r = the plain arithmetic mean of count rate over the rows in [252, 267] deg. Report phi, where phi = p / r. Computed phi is 0.99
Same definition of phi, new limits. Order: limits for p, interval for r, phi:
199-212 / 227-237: 0.96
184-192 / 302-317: 1.16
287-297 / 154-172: 0.74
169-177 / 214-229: 0.74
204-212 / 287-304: 1.83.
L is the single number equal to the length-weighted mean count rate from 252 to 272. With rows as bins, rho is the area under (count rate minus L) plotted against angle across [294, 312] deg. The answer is -564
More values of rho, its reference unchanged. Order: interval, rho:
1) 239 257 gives 19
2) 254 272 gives -3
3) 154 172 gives -263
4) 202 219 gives 55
